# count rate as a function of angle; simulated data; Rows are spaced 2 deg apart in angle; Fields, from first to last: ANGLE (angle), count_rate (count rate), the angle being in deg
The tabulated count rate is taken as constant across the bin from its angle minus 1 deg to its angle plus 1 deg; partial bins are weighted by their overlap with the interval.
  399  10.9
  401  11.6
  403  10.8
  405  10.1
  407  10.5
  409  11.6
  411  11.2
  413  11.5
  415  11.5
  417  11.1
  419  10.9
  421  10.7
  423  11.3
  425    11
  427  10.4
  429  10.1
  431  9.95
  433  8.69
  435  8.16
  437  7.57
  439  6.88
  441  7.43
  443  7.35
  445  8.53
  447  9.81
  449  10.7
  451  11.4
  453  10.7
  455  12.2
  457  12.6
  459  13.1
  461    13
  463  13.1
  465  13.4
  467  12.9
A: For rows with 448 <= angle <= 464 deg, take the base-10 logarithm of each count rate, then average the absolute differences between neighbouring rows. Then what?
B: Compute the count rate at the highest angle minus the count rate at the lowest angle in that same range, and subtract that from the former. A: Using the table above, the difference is -2.4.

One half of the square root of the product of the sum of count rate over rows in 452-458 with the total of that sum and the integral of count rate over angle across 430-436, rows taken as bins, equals 28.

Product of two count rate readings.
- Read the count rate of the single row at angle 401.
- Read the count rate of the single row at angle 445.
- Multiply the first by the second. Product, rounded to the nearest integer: 99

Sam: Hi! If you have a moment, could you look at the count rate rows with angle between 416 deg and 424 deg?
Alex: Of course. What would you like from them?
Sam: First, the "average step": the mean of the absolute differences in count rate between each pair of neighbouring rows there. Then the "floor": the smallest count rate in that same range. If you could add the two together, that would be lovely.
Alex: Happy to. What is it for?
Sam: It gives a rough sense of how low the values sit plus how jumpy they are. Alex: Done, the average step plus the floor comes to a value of 11.0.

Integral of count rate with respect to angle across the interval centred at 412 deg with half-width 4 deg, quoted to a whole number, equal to 92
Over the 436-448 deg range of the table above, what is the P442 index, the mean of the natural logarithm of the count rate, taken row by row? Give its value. 2.06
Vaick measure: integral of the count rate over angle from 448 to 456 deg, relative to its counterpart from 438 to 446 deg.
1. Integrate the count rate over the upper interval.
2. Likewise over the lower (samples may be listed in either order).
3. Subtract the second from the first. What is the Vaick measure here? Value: 30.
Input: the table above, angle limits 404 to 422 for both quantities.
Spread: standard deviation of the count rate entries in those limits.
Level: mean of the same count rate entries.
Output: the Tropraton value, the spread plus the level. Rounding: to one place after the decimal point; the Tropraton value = 11.5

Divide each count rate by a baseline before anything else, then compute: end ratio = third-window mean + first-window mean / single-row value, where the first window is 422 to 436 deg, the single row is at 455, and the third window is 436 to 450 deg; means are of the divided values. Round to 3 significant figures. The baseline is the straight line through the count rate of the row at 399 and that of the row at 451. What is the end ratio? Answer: 1.57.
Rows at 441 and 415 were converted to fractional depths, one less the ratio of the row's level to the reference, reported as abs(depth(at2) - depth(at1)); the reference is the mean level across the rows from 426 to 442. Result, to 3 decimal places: 0.471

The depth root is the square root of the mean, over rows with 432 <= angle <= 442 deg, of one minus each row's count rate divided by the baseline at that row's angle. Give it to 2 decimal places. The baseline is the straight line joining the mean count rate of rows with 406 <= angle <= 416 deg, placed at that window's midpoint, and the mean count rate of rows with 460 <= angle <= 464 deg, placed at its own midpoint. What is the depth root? 0.60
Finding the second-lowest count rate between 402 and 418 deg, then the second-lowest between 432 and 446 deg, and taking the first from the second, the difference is -3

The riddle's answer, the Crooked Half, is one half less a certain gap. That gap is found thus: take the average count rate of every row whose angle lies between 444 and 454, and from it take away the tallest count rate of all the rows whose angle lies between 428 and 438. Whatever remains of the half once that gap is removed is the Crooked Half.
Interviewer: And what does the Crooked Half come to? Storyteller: 0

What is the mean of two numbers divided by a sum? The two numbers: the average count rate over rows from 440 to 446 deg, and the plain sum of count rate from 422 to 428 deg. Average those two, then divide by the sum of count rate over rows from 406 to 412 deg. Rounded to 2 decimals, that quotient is 0.61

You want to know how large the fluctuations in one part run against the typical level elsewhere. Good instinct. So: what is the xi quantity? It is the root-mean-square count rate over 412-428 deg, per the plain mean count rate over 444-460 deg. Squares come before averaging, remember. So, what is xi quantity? 0.99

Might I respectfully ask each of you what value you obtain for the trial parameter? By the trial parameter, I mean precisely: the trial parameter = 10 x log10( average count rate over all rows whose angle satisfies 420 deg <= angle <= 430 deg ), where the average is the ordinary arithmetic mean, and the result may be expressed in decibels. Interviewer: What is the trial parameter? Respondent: 10.3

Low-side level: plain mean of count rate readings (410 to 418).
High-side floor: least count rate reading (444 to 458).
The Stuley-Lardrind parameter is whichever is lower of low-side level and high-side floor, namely 8.5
